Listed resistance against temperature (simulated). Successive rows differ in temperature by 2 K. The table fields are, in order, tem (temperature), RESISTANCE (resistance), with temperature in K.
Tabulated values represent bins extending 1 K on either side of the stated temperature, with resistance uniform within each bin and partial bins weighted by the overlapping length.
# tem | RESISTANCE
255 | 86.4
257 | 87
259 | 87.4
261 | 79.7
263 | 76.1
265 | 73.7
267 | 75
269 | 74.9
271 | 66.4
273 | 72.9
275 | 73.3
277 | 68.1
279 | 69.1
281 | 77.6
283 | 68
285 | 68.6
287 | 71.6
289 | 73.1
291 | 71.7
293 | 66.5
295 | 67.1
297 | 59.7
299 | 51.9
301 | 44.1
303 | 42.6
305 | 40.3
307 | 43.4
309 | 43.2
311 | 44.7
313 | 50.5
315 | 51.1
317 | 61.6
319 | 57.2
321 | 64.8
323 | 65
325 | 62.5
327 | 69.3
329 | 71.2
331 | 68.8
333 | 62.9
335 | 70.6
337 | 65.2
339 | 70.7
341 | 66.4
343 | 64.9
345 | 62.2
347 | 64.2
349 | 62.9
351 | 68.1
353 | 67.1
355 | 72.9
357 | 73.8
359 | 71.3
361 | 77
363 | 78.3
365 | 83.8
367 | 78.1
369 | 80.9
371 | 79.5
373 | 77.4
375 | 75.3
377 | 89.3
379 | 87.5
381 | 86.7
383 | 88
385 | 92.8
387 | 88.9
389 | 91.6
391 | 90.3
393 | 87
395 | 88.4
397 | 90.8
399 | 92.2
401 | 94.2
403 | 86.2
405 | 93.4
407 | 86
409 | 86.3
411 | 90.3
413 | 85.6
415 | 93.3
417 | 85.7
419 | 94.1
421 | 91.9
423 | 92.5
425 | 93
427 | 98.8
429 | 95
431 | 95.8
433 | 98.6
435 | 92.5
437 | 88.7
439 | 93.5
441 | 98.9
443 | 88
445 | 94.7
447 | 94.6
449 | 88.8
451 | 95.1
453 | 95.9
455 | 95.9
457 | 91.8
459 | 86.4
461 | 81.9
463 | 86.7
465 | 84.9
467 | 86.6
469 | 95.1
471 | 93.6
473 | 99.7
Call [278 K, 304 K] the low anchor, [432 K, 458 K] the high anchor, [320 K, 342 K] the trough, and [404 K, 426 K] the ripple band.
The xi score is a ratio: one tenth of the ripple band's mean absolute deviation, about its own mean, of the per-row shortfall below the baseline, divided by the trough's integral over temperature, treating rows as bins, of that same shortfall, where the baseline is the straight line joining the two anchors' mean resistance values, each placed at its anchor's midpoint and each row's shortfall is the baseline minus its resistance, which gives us 0.003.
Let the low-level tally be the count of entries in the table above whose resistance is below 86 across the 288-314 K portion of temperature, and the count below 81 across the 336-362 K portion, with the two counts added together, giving 26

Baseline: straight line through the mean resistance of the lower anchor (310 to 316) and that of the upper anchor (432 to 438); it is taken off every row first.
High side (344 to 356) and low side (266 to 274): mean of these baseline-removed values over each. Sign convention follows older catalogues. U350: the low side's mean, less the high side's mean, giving 35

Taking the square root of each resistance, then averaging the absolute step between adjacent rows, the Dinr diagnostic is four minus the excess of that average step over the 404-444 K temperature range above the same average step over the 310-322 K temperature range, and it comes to 4.15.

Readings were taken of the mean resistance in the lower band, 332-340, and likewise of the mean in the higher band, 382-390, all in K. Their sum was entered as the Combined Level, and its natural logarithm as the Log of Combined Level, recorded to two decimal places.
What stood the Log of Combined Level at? 5.06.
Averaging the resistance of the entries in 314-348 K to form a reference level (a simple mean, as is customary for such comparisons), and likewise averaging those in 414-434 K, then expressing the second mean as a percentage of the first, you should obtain 145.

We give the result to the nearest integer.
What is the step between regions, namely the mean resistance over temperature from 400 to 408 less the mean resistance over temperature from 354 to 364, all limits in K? 15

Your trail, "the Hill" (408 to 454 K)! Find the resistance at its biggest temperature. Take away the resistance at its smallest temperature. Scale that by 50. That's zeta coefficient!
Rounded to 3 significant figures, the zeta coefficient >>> 480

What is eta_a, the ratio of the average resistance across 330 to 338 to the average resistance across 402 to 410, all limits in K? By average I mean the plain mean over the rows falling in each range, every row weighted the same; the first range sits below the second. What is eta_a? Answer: 0.76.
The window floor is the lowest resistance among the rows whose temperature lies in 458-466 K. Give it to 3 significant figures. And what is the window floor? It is 81.9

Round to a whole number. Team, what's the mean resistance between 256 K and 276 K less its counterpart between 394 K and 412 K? -13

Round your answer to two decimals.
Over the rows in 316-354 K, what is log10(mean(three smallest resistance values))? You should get 1.78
